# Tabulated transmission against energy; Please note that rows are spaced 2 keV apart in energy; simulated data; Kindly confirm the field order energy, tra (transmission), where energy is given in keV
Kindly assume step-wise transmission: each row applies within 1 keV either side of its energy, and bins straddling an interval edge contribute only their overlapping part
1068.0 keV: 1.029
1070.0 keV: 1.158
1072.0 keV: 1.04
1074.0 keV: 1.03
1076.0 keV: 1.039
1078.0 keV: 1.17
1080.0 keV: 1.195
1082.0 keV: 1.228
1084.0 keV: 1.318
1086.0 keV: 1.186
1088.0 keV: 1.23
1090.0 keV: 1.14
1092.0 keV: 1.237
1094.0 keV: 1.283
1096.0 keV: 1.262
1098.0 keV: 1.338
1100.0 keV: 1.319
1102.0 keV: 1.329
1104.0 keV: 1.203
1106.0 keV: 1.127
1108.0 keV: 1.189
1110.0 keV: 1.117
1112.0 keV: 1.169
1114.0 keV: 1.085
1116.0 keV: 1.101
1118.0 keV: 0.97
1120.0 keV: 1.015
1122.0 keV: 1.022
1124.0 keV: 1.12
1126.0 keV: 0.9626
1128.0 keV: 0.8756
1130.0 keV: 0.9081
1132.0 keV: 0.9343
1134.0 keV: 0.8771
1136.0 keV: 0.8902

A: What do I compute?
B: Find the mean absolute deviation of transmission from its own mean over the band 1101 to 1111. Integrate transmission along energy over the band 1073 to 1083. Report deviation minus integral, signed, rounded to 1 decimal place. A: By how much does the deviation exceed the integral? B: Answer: -11.3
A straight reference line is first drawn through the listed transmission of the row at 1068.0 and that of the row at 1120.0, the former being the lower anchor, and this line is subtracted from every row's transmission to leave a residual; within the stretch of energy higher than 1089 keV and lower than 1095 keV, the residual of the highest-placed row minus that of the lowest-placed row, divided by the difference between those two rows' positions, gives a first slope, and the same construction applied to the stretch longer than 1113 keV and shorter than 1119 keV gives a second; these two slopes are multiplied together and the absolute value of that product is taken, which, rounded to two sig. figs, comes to 0.0010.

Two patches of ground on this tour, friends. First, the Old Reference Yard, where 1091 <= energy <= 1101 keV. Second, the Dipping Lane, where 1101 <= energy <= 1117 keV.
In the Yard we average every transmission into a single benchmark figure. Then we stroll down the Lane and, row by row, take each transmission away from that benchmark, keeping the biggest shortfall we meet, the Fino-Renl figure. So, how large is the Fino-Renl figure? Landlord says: 0.20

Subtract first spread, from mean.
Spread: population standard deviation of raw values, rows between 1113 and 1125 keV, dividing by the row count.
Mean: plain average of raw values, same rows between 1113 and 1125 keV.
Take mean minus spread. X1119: 1.00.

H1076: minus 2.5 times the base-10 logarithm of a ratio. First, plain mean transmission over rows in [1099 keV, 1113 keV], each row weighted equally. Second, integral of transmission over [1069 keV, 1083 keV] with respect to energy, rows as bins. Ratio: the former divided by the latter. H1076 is 2.79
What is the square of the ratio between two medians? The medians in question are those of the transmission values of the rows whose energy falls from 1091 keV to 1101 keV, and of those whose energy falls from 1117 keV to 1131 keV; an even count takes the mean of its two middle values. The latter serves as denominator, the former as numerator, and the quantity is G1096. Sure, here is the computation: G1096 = 1.7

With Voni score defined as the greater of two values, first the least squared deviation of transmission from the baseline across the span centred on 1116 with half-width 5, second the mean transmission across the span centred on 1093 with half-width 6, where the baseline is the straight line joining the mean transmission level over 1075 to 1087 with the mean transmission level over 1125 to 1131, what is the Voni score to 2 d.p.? 1.25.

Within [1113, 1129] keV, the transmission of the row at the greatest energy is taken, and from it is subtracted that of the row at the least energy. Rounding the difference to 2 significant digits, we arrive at -0.21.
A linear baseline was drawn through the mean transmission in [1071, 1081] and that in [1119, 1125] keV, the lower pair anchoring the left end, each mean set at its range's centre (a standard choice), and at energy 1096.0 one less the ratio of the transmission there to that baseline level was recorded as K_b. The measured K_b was -0.17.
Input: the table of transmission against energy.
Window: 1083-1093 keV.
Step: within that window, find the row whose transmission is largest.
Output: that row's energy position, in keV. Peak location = 1084.0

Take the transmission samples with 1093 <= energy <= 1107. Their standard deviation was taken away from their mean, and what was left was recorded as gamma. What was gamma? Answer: 1.19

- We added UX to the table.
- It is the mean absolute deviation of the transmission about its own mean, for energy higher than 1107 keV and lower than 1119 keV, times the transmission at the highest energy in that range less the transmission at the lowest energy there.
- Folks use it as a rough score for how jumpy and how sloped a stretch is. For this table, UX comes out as -0.012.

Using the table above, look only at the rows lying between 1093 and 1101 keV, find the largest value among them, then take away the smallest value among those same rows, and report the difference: 0.076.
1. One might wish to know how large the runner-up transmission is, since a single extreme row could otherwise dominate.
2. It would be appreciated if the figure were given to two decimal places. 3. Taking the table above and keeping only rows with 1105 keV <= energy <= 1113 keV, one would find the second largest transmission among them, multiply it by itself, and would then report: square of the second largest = 1.37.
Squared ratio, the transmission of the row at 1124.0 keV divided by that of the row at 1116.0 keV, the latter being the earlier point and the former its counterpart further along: 1.0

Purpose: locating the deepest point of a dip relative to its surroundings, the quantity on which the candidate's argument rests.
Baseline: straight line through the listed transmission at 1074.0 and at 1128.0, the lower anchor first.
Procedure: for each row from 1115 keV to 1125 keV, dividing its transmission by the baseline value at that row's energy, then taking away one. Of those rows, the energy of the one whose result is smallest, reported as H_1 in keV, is 1118.0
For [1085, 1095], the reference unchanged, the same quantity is 1090.0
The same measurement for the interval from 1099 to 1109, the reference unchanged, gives 1106.0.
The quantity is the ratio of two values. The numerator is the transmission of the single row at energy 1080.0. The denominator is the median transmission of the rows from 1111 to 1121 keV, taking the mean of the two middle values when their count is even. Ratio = 1.10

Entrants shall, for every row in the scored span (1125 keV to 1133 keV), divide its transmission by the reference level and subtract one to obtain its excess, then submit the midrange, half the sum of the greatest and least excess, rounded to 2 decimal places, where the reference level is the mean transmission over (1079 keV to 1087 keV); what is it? -0.25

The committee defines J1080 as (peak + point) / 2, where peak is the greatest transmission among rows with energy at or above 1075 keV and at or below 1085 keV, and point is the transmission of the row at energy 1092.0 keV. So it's 1.28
